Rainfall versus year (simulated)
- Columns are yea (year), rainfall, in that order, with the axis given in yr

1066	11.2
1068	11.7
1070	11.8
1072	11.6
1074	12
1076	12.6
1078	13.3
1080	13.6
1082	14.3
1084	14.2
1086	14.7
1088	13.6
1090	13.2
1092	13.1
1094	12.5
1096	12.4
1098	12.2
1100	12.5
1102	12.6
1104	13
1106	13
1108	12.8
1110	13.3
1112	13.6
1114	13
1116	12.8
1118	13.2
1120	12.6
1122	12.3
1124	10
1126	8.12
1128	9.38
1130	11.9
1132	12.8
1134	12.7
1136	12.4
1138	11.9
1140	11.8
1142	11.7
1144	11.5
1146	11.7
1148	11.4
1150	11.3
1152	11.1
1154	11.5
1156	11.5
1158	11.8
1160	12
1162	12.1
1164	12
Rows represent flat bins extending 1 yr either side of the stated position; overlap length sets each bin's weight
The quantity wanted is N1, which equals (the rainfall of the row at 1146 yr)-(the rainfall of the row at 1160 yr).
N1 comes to 0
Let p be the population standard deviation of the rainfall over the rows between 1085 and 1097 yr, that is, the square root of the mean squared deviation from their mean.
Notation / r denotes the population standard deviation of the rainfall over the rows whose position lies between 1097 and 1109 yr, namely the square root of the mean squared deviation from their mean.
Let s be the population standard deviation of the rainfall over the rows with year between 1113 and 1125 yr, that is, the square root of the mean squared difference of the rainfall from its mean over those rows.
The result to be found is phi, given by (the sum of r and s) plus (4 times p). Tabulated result 4.4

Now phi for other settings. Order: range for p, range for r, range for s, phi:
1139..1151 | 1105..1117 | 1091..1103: 1.3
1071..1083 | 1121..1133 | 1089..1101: 5.8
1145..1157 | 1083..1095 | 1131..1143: 1.9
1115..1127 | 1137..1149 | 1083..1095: 8.2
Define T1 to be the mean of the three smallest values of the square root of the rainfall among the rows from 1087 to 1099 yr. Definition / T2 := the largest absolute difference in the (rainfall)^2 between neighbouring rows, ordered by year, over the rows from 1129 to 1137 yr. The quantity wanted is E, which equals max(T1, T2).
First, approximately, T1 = 3.52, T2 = 22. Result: 22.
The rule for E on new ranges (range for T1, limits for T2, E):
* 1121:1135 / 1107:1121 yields 16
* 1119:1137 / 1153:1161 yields 7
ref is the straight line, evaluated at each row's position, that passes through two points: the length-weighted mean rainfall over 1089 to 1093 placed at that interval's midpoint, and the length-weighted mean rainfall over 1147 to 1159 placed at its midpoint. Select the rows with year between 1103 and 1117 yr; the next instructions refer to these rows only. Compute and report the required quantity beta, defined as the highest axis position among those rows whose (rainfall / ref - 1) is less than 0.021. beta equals 1108 yr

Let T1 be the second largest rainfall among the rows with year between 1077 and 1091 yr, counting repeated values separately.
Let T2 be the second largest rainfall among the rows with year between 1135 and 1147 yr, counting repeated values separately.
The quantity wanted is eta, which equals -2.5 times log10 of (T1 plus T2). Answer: -3.55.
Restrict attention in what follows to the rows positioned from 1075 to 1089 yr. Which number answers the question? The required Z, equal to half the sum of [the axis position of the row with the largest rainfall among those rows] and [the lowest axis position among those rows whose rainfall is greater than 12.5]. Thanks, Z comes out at 1081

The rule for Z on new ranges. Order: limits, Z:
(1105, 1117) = 1109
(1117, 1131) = 1118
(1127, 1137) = 1132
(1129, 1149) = 1132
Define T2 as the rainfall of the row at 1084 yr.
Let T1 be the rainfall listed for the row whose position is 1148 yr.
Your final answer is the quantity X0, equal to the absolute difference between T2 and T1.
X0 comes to 2.8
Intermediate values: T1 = 11.4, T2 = 14.2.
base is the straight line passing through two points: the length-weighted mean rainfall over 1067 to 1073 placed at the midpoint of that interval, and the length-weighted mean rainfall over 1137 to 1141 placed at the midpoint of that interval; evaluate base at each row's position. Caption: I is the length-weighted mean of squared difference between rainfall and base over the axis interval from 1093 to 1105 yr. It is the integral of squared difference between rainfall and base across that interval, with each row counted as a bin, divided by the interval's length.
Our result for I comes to 0.6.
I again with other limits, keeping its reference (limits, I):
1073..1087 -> 4.1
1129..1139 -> 0.4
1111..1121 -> 1.7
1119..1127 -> 4.5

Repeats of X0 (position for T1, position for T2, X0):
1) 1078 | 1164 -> 1.3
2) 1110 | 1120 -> 0.7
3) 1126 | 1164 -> 3.9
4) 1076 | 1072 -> 1.0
